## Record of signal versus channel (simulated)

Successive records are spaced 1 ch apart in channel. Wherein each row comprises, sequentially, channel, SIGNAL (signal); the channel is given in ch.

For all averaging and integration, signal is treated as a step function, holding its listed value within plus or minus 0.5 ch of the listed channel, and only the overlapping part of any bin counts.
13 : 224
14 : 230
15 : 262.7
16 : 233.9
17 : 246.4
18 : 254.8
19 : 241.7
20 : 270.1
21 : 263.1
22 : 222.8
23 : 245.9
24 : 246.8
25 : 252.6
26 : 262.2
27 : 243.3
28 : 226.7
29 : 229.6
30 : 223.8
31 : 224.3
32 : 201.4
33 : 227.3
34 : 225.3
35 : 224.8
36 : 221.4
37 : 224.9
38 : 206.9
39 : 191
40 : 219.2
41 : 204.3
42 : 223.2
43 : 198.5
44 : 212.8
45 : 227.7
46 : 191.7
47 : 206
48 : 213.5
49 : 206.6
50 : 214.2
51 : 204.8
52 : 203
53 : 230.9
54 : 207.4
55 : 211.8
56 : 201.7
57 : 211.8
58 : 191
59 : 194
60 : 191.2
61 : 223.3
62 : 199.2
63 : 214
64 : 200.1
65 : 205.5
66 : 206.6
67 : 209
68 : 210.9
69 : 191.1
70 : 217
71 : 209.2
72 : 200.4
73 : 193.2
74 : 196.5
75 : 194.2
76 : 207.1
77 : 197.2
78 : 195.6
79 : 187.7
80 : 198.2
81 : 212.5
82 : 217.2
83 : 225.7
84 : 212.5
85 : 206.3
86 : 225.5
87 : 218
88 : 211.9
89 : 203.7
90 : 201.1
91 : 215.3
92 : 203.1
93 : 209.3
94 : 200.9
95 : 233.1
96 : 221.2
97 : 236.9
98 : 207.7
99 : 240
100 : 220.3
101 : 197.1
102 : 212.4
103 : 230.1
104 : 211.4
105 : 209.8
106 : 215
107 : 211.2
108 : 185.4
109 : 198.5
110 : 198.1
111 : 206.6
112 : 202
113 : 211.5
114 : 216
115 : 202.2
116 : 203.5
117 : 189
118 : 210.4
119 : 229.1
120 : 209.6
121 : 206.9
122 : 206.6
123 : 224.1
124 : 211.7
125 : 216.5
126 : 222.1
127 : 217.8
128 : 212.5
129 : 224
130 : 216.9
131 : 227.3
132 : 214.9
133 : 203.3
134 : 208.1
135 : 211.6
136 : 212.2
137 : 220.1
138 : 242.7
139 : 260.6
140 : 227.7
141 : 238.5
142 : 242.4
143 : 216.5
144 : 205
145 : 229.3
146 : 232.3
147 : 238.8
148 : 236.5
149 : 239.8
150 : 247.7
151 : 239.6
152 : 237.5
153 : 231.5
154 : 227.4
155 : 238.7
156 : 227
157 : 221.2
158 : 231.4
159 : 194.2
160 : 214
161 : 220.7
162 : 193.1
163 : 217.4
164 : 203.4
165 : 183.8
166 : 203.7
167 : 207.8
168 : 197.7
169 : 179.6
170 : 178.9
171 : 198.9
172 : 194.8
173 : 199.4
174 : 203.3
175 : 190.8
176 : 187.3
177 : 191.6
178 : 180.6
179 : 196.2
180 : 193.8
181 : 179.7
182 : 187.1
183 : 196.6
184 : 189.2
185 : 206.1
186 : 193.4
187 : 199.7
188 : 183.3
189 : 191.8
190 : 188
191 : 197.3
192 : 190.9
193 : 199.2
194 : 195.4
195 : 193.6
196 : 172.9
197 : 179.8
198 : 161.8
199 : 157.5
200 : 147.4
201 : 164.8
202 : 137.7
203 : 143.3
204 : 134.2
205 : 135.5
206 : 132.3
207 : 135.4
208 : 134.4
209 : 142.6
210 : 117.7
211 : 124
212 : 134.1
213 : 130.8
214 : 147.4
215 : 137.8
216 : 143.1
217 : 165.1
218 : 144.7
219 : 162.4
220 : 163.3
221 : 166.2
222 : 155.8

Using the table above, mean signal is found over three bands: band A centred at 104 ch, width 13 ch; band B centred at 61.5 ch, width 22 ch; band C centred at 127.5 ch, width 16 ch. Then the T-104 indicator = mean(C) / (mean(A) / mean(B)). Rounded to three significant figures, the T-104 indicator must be 210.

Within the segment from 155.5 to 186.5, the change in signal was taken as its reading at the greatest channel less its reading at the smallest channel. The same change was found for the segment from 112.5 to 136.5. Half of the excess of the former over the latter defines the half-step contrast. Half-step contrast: -17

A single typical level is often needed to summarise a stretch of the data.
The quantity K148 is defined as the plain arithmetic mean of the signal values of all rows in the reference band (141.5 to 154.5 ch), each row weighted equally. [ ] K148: 233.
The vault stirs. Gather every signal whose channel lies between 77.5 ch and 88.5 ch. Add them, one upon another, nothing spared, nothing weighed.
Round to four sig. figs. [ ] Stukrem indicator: 2311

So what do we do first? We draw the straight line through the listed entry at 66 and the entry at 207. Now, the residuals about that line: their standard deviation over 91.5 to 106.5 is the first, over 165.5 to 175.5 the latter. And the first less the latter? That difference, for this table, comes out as 4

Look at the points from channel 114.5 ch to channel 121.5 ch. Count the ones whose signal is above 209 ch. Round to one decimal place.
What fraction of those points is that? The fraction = 0.4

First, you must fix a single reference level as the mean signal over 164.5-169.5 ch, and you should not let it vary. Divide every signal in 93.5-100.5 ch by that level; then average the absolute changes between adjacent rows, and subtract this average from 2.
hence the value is 1.88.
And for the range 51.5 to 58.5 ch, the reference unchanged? 1.92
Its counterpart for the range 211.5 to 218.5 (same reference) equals 1.93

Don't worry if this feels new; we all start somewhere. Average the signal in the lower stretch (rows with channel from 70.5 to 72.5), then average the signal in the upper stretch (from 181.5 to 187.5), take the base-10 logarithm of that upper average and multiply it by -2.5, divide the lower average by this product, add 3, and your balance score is -32.8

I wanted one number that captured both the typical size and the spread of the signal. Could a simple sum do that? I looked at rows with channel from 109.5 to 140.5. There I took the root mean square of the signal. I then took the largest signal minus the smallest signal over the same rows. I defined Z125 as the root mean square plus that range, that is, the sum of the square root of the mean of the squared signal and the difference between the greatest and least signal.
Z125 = 287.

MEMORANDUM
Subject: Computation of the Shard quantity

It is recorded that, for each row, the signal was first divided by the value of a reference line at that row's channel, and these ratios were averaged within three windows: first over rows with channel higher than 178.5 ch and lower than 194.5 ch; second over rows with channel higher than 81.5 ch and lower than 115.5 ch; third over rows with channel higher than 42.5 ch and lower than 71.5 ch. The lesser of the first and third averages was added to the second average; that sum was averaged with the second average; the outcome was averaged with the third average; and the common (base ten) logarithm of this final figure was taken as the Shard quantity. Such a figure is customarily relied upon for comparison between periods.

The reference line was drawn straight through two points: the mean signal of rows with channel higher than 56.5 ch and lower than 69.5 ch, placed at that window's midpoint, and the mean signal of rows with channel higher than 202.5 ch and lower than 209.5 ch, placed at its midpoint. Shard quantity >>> 0.120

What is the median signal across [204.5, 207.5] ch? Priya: 135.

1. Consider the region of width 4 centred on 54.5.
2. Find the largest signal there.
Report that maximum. 230.9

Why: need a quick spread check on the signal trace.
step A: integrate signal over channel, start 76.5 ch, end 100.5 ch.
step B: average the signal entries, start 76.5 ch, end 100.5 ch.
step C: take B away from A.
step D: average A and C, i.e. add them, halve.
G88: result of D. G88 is 4995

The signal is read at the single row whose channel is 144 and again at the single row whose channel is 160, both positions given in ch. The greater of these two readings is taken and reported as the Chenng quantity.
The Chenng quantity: 214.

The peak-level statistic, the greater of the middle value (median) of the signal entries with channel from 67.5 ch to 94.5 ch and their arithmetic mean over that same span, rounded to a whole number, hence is 206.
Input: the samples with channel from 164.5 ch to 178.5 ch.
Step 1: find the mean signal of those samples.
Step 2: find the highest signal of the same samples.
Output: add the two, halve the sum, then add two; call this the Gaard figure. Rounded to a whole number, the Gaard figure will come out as 202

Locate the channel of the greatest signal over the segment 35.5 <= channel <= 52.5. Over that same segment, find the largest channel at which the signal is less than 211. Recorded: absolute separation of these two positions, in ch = 7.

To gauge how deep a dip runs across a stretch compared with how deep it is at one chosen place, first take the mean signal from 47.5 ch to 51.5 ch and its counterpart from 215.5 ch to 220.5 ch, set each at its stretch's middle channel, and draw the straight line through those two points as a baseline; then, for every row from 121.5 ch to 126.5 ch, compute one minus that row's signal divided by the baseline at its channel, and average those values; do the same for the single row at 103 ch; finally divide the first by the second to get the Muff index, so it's 0.8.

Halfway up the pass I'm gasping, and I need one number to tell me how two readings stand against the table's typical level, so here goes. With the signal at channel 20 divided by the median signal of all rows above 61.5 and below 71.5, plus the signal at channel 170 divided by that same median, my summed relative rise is 2.16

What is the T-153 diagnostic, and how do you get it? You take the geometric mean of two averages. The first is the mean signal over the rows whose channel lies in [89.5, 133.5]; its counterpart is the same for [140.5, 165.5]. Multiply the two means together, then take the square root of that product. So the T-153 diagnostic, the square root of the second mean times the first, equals 218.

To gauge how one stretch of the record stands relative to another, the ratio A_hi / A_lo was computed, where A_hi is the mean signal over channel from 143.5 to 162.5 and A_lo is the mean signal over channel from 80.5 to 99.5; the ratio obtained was 1.05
